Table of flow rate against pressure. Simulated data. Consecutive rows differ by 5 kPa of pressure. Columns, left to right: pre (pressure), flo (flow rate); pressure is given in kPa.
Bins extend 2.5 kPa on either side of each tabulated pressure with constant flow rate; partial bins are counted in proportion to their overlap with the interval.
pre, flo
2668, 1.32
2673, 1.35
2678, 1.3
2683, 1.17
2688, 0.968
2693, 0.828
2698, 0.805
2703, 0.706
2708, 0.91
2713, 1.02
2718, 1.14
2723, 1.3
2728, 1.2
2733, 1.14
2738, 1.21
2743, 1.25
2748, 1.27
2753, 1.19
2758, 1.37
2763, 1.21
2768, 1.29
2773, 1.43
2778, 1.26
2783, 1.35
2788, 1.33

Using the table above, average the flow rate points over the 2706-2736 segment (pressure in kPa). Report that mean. 1.12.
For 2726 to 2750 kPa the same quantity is 1.21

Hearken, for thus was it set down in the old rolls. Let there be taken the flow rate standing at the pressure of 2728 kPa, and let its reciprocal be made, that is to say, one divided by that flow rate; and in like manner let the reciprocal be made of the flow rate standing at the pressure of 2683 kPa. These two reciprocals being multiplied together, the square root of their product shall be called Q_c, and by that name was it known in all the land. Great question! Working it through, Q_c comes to 0.84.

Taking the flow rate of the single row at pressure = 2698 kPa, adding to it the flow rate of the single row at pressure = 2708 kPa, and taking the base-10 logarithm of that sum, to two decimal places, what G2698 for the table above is 0.23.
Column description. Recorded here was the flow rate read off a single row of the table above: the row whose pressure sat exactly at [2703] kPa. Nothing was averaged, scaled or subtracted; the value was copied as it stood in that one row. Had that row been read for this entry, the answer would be 0.706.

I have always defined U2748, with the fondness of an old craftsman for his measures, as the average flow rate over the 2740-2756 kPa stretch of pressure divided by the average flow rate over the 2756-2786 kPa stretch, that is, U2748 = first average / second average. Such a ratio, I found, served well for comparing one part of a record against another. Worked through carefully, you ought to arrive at 0.94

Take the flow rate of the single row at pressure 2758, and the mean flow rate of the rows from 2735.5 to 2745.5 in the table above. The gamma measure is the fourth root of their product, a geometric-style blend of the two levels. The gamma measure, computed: 1.14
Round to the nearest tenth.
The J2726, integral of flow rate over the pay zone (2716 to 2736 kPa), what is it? 23.9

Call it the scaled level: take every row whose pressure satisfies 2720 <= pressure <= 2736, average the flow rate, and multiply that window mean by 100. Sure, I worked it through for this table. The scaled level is 121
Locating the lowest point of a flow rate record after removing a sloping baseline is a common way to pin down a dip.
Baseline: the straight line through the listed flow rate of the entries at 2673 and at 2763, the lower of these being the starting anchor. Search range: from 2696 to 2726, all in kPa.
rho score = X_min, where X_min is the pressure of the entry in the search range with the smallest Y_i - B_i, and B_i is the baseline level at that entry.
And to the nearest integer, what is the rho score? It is 2703 kPa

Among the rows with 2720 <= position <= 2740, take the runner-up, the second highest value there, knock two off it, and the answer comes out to -0.8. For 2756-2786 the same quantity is -0.6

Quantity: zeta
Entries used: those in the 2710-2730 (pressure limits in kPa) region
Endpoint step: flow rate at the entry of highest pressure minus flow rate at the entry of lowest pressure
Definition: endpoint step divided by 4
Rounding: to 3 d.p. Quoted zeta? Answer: 0.045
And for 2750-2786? 0.040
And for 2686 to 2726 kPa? 0.083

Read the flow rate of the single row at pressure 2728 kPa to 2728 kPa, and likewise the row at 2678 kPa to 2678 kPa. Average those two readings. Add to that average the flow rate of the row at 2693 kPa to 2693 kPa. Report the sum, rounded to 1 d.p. 2.1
